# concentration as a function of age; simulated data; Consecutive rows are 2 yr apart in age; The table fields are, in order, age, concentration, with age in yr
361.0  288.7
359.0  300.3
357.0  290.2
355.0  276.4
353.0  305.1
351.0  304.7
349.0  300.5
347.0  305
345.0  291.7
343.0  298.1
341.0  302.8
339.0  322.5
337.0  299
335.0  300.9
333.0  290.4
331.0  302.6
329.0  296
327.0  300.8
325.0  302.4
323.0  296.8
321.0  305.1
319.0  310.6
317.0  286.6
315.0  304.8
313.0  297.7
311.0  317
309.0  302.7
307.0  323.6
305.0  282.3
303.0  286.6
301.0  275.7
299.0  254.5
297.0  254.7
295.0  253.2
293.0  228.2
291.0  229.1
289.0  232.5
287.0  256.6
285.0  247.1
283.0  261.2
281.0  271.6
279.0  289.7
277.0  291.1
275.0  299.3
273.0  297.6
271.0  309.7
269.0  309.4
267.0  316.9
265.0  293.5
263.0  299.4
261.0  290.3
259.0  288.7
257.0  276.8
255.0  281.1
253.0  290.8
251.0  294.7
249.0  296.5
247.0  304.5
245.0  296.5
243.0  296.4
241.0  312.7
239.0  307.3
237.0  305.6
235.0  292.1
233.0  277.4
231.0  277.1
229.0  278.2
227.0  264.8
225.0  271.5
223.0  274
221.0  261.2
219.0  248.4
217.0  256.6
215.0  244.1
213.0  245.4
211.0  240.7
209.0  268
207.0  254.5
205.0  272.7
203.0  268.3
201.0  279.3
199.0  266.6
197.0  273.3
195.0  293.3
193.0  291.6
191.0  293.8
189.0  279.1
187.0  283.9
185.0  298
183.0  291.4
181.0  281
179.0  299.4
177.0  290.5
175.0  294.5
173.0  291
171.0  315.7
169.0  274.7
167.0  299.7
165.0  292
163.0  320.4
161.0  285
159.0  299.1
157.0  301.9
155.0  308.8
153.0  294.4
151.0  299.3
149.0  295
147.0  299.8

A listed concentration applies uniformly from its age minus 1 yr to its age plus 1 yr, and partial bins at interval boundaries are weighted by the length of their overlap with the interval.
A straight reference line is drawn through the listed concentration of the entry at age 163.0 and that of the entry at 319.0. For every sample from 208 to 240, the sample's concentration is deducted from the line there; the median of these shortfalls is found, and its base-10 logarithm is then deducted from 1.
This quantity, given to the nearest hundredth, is -0.67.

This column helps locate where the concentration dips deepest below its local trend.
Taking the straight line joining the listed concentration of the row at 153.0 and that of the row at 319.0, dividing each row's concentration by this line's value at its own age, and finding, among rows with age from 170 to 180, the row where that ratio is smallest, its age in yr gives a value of 177.0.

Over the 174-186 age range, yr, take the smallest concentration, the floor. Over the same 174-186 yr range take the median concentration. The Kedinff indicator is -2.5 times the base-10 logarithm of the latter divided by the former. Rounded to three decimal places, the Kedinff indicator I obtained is -0.045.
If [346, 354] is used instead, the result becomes -0.016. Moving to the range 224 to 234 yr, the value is -0.049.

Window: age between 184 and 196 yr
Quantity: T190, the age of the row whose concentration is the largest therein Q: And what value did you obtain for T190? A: 185.0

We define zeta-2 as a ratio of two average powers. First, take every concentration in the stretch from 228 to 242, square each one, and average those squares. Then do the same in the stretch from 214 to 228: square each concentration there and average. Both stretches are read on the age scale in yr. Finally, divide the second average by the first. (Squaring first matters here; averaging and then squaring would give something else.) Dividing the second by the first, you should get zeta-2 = 0.79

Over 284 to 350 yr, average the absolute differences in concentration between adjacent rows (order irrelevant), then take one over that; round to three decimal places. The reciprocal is 0.085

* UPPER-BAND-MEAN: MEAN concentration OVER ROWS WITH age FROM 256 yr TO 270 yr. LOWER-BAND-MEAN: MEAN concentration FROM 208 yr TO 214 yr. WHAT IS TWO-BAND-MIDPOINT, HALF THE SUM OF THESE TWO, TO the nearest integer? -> 274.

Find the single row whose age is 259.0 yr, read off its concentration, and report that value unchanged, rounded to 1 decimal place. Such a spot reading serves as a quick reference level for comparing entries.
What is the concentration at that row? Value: 288.7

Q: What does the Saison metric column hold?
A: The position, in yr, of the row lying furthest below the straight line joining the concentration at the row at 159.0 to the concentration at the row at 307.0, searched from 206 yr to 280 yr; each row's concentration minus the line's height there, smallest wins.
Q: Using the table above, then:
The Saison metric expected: 211.0 yr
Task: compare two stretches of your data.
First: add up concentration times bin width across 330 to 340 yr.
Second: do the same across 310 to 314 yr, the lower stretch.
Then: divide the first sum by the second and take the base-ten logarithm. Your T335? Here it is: 0.39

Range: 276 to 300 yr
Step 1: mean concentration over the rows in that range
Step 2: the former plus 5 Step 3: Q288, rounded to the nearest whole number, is 261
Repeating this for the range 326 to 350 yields 306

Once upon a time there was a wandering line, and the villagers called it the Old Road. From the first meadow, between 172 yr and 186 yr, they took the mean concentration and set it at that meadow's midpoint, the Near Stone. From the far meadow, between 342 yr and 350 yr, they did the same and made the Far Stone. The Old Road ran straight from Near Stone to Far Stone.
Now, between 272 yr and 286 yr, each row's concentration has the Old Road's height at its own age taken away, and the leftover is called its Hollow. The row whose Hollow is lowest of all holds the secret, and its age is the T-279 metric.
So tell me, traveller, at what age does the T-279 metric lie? 285.0 yr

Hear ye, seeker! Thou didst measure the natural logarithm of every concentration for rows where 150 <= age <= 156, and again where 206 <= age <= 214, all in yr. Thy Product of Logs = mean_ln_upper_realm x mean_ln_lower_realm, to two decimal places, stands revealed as 31.55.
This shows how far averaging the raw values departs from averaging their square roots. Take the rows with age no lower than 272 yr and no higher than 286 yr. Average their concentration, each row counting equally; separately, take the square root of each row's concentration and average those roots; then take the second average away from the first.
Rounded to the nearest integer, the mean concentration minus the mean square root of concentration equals 263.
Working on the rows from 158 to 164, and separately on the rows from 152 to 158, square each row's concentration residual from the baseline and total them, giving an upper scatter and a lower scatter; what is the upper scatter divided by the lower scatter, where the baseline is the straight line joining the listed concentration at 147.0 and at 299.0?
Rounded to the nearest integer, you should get 5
